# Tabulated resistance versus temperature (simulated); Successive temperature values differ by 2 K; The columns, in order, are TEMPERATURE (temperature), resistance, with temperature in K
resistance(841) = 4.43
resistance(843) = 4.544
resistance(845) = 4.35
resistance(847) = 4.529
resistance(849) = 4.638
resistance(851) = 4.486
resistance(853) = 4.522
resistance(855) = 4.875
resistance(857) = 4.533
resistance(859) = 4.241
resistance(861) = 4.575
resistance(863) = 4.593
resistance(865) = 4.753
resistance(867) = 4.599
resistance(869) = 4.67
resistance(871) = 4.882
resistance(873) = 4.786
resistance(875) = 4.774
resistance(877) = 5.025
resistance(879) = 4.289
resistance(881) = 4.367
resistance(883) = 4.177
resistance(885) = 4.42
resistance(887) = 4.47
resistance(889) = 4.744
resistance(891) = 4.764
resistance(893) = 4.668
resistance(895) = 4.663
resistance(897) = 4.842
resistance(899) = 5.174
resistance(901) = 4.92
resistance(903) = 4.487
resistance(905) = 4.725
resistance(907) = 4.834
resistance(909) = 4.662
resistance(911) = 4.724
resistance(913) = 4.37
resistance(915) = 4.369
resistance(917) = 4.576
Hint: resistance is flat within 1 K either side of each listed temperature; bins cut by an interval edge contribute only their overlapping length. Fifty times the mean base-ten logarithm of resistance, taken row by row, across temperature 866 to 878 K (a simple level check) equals 34.0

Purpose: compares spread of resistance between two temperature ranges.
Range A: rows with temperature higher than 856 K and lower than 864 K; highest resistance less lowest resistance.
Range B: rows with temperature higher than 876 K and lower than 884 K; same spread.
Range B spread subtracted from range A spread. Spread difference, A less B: -0.5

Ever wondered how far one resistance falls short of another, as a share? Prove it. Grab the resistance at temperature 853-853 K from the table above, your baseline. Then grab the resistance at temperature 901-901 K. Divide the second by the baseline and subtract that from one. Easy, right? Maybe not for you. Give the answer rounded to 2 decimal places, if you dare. -0.09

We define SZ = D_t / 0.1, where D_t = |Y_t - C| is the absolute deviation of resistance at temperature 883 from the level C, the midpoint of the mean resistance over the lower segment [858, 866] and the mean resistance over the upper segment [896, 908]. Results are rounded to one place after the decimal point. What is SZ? 5.1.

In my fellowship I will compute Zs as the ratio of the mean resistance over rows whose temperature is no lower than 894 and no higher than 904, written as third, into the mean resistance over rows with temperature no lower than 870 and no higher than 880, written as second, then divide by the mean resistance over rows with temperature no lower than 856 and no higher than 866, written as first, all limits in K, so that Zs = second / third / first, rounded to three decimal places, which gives 0.217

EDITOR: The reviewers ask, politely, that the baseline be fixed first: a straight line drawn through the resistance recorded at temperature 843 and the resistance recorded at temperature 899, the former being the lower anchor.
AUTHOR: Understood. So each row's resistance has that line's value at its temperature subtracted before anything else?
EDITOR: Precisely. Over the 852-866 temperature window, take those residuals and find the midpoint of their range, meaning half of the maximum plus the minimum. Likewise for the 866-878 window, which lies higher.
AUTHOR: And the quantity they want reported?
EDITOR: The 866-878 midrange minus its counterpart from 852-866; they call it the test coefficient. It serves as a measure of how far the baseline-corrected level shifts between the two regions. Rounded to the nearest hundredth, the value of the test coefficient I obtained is 0.09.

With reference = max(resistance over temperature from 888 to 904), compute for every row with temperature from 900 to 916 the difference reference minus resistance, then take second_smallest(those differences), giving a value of 0.34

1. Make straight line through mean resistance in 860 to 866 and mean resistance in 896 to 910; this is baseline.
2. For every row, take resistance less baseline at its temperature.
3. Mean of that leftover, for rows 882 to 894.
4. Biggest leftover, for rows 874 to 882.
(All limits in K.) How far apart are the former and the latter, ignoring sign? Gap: 0.53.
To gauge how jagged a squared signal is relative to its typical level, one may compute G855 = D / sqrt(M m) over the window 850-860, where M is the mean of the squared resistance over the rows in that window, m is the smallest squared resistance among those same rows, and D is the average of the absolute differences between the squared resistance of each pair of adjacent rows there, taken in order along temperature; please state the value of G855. 0.122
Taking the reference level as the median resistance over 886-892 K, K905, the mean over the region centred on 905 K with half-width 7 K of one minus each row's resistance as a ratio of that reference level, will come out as -0.01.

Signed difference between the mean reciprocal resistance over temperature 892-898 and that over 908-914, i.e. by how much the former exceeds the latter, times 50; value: -0.3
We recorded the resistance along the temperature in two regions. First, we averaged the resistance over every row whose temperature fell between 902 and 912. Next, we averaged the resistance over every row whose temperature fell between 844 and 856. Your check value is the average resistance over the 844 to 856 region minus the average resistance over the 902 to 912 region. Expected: -0.12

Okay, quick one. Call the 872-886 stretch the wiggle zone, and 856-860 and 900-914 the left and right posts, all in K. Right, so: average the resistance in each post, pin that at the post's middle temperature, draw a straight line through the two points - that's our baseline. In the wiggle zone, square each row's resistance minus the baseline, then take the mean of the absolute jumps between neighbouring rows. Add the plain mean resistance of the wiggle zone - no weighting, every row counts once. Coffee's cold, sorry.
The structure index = 4.66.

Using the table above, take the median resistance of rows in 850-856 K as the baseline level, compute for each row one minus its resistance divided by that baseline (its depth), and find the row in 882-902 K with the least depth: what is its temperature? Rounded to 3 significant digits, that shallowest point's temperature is 899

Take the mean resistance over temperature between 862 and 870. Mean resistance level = 4.65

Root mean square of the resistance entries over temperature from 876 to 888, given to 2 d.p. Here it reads 4.47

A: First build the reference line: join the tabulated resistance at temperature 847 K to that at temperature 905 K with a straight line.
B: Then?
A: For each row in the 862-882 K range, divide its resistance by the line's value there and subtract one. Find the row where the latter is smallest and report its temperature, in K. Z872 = 879 K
